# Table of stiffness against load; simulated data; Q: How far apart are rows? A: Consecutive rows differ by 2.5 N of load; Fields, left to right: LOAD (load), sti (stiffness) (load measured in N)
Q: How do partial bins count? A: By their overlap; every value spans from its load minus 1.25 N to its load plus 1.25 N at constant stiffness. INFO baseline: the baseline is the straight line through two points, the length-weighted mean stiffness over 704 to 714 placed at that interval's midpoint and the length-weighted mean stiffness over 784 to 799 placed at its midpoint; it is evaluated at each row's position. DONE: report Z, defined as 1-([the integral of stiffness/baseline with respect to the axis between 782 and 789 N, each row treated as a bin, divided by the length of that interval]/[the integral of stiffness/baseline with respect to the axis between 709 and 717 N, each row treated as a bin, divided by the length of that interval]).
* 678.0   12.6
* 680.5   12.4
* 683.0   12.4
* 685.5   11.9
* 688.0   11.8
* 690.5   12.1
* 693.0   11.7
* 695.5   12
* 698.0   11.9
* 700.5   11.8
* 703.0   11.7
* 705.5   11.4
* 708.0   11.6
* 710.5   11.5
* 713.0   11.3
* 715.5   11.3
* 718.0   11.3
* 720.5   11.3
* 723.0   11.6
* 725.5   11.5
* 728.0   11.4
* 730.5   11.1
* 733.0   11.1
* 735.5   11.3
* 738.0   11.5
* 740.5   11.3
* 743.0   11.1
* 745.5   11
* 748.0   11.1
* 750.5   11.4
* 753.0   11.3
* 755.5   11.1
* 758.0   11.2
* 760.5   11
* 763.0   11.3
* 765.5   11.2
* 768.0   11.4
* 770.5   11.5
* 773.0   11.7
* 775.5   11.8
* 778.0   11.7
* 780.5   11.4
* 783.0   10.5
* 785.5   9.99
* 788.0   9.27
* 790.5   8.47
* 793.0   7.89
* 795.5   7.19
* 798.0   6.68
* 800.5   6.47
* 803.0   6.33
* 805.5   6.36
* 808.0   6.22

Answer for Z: -0.15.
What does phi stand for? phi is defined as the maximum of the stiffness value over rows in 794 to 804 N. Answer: 7.19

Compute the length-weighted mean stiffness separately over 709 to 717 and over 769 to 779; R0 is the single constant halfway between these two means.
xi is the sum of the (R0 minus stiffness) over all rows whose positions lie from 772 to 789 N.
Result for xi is 4.3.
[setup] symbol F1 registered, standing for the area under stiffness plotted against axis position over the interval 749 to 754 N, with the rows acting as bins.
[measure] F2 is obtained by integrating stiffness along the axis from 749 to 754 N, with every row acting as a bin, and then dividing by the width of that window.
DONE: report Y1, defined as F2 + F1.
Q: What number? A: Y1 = 68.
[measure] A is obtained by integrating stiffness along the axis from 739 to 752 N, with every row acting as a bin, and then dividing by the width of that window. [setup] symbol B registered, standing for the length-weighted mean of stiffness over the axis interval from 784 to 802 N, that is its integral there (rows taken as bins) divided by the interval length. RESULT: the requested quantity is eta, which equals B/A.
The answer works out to 0.72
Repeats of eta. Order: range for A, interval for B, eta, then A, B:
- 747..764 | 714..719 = 1.01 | 11.2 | 11.3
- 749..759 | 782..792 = 0.84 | 11.2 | 9.5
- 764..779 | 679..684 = 1.08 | 11.5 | 12.4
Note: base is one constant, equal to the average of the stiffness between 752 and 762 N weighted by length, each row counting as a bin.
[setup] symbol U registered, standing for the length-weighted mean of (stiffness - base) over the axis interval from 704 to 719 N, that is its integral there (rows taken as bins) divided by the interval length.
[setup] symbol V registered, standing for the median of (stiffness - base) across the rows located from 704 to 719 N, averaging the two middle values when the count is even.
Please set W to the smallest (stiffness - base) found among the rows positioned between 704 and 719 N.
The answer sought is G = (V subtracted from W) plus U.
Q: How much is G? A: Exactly 0.2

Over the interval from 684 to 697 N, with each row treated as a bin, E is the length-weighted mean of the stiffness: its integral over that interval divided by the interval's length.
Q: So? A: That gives 11.9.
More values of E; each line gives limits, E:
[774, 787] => 11.1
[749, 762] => 11.2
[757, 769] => 11.2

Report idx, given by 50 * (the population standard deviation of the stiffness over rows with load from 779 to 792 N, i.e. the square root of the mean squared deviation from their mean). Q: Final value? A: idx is 50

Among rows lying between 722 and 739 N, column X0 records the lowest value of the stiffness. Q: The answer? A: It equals 11.1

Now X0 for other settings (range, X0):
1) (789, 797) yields 7.19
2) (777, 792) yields 8.47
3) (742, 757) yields 11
